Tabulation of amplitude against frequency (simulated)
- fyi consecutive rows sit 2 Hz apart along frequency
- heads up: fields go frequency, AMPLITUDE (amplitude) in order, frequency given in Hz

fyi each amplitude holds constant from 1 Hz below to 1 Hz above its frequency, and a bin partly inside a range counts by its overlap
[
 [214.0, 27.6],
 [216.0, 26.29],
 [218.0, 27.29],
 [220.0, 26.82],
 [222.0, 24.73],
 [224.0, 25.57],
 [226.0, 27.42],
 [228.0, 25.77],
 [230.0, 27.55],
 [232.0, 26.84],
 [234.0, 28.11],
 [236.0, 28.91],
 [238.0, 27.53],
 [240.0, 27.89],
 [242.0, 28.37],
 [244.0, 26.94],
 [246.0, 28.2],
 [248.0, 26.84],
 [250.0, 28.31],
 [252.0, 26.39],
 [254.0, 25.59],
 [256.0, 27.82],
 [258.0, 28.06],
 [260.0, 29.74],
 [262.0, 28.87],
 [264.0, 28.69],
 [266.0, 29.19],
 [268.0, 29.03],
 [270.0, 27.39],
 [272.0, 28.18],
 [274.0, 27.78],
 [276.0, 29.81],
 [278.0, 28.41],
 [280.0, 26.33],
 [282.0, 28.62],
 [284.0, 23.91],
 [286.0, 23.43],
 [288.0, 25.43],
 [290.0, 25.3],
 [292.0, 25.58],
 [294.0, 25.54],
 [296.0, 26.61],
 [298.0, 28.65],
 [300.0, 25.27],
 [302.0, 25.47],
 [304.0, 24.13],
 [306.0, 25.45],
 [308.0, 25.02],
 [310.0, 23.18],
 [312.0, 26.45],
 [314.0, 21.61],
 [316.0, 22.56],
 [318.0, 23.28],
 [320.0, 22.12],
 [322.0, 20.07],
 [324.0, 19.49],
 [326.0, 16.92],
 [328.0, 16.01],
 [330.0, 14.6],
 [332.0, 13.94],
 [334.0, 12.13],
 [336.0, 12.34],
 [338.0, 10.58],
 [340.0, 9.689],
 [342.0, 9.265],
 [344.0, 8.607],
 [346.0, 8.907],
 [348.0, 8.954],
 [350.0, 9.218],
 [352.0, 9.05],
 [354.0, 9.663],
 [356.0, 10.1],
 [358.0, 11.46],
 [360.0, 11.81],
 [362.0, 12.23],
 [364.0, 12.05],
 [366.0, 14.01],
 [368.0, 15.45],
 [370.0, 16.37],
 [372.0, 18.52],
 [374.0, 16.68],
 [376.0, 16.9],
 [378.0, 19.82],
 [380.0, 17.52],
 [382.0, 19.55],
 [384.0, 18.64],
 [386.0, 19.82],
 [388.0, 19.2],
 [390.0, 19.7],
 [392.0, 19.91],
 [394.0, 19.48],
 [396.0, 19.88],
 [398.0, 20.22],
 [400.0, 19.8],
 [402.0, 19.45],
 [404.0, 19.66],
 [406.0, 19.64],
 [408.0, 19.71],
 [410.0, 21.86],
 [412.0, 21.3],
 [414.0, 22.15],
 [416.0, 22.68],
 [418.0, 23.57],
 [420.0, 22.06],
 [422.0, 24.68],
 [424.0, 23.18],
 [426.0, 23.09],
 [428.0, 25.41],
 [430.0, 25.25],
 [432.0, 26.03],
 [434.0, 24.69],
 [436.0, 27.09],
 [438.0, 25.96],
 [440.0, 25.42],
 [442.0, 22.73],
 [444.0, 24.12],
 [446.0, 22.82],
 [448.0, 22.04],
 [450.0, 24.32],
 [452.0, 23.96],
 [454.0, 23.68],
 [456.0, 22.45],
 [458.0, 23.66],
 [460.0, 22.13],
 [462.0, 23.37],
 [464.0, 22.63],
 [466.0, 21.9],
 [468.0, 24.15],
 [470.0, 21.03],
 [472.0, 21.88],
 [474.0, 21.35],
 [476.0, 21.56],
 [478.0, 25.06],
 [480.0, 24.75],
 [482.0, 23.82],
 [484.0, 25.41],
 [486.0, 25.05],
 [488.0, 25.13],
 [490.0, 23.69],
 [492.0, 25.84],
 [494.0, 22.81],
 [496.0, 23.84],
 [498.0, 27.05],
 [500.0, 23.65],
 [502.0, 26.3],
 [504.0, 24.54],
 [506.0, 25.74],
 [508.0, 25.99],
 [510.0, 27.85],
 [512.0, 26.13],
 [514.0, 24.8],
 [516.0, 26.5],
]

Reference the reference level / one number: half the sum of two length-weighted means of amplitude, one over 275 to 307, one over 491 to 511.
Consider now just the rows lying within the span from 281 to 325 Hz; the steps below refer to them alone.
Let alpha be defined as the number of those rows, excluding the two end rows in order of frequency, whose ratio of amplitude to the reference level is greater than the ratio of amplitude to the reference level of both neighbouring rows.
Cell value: 7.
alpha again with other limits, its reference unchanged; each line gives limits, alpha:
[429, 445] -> 2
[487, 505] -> 3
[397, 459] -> 9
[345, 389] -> 6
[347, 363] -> 1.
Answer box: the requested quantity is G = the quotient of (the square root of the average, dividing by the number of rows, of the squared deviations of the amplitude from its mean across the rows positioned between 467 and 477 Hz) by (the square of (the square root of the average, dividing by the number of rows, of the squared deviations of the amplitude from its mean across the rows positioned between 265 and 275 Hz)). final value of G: 2.3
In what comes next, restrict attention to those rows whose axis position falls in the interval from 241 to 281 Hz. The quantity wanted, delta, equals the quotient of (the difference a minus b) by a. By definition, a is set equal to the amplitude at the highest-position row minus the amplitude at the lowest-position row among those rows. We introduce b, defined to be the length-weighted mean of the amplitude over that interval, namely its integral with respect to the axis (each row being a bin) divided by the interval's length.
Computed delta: 15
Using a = -2.0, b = 28.0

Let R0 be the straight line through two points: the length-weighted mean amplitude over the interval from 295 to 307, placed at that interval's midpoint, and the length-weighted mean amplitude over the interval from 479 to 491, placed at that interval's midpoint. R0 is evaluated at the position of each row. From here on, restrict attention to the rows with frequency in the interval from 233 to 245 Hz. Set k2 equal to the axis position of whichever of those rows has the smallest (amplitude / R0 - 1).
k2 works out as 244.0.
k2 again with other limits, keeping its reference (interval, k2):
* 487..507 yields 494.0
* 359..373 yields 360.0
